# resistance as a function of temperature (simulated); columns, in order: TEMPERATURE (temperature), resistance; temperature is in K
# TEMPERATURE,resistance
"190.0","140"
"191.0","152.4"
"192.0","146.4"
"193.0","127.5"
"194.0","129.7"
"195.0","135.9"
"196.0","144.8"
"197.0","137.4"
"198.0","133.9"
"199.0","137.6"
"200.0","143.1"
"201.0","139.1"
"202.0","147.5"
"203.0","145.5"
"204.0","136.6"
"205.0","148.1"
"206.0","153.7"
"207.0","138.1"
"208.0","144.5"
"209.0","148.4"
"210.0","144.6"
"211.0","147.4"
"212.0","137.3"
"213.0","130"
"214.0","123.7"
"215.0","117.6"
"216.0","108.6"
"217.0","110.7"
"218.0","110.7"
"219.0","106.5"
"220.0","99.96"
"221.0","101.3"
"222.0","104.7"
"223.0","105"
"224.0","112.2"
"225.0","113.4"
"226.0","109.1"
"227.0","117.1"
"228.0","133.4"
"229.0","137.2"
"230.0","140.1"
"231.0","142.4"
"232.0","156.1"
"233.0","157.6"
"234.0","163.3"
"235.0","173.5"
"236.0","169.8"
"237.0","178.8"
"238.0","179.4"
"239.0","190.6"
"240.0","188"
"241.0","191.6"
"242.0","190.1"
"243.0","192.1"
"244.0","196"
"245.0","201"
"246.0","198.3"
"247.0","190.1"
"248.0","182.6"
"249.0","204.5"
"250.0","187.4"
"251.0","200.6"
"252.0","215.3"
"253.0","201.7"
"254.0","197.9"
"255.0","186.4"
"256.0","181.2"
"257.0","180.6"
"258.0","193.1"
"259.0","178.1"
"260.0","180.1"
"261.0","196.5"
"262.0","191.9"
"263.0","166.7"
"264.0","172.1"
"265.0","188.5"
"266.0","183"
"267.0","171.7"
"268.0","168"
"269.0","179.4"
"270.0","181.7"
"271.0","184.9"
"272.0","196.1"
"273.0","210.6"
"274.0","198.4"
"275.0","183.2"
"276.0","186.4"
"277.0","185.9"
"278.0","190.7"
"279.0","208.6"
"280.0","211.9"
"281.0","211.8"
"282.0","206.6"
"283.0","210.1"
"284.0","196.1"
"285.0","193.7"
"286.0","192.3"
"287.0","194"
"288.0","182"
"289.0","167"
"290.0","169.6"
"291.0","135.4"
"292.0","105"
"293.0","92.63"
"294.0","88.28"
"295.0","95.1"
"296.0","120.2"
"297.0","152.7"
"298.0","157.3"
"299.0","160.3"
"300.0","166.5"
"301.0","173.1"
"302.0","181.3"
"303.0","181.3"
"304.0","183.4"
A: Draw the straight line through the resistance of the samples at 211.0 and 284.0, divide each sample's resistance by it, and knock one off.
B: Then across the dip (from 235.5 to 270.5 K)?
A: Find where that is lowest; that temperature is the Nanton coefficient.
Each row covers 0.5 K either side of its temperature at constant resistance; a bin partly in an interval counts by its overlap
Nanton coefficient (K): 268.0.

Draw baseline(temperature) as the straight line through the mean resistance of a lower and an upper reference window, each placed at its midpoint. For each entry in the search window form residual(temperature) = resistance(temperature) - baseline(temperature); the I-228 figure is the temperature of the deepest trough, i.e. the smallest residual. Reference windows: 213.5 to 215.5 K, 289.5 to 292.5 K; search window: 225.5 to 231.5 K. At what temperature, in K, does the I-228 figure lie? 226.0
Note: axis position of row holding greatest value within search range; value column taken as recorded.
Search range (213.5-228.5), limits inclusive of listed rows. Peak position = 228.0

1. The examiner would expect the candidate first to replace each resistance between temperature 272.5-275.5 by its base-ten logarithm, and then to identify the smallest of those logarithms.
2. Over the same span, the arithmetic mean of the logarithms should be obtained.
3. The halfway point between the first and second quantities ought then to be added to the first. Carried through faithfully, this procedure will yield 4.54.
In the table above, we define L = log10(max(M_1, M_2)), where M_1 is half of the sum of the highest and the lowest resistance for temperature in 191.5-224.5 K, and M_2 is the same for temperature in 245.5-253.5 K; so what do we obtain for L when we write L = 2.30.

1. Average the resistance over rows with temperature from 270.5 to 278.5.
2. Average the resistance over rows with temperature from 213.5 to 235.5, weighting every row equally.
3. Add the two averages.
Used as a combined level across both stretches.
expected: 317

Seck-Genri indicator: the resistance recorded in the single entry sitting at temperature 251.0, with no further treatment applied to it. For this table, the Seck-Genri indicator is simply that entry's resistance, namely 200.6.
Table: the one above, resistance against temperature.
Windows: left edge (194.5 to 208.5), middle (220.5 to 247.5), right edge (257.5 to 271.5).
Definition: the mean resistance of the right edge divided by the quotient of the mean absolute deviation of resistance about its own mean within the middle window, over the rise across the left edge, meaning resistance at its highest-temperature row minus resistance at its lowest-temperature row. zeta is 51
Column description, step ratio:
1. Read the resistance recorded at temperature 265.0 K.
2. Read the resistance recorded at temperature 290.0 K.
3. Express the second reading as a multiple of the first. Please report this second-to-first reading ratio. 0.90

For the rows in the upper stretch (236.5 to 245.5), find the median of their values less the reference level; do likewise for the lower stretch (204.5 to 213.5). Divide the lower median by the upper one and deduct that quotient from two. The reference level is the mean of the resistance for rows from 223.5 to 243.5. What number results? 2.36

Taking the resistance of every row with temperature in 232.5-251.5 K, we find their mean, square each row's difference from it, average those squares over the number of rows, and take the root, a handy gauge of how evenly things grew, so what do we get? 13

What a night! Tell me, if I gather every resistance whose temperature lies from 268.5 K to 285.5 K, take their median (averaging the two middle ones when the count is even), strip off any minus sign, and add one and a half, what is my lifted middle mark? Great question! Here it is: 198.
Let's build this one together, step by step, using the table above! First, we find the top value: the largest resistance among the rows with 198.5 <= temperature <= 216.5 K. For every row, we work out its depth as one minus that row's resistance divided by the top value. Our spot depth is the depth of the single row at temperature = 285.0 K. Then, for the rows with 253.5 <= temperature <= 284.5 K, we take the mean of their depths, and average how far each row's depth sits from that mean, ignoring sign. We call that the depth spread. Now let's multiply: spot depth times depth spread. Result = -0.02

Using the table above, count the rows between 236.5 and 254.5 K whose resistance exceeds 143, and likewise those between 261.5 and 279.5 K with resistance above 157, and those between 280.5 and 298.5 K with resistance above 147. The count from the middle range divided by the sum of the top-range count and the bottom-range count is 0.60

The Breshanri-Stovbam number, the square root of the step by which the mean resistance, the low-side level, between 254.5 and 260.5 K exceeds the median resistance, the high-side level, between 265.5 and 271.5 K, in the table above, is 1.6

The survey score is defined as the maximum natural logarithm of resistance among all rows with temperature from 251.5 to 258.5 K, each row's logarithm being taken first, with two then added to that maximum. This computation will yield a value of 7.37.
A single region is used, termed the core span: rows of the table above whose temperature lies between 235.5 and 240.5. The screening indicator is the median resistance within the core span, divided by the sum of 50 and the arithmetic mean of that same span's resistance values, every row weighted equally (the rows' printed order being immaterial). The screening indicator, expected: 0.776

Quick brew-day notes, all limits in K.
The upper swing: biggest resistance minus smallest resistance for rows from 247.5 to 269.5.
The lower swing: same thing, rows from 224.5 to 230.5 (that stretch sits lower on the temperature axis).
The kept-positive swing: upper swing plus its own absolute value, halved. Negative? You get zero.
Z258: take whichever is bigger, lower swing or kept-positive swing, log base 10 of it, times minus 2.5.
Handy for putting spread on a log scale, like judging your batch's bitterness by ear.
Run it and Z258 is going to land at -4.22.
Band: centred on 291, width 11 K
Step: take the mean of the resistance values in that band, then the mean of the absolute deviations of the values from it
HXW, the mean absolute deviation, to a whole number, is 37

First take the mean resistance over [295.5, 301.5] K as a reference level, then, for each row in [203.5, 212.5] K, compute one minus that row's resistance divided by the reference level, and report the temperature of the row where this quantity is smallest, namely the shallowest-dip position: 206.0 K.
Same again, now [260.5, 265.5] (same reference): 261.0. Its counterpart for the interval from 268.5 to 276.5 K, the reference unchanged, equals 273.0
